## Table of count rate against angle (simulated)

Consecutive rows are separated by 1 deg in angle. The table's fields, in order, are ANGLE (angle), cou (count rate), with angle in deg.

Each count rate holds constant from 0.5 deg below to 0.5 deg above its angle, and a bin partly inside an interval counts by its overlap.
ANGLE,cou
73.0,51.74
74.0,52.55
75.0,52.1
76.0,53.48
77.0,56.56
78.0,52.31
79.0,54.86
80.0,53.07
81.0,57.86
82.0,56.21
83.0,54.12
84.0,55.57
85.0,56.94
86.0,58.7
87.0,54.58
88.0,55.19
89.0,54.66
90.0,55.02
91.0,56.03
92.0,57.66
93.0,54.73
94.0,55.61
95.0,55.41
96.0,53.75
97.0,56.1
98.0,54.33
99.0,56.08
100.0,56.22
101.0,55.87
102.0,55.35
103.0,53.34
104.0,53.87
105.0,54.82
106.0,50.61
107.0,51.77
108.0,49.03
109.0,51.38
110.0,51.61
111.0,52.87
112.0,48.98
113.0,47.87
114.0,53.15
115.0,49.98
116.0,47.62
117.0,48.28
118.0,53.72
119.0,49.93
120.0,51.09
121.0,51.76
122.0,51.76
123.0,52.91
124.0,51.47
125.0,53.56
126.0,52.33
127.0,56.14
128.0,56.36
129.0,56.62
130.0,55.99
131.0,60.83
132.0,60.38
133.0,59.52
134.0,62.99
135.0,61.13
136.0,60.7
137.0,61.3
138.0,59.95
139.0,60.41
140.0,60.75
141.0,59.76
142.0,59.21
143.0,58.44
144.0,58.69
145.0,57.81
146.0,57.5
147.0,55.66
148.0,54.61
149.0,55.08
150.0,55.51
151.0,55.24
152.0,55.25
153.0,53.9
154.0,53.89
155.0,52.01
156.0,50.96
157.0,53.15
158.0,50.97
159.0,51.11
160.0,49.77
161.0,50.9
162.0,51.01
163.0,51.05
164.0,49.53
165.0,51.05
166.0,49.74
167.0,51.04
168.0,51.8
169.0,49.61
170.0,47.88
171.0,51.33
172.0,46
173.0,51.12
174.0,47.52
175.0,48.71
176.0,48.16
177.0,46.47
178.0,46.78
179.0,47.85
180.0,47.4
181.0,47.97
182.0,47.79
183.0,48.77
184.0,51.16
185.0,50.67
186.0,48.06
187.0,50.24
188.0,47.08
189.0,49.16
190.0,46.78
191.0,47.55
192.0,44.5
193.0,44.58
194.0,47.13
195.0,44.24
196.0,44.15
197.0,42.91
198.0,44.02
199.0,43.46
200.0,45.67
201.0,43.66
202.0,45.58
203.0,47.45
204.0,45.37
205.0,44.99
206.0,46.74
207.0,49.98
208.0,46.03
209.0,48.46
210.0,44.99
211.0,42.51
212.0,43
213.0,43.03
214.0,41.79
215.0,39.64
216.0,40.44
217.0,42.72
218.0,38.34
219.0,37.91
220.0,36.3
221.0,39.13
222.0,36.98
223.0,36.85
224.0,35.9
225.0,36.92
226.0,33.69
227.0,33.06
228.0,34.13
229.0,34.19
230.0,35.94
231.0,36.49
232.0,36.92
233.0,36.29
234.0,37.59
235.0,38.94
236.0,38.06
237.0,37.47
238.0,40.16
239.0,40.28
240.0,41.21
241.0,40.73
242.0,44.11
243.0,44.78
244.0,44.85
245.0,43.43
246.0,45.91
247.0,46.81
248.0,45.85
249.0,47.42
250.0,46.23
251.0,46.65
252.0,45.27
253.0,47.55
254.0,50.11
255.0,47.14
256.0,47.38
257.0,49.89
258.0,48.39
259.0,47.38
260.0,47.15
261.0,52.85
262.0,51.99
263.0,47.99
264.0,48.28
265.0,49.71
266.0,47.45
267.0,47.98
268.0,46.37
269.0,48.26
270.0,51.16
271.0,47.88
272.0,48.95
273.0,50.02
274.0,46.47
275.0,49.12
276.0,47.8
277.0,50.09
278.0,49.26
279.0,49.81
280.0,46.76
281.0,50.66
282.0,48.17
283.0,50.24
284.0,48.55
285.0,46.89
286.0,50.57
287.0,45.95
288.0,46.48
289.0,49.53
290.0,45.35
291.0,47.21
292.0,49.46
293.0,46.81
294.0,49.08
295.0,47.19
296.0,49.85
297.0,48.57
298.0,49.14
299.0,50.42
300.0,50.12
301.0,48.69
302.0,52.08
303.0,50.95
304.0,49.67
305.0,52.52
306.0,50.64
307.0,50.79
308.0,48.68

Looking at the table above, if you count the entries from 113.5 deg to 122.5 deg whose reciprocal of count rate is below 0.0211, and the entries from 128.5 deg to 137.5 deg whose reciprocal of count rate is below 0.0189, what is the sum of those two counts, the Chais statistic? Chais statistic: 18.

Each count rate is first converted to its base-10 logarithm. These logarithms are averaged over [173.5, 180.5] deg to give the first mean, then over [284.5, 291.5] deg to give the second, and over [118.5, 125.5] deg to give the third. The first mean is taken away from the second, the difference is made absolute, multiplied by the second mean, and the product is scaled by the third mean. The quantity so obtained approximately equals 0.00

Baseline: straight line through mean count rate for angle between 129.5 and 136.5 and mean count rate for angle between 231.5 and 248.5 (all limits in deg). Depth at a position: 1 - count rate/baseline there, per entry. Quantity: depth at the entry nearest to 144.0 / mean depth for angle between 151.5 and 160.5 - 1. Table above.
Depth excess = -1.10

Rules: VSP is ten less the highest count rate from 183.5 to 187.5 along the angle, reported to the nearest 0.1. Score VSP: -41.2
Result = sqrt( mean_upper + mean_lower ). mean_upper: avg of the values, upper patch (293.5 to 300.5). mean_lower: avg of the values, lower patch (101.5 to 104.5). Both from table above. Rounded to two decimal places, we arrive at 10.17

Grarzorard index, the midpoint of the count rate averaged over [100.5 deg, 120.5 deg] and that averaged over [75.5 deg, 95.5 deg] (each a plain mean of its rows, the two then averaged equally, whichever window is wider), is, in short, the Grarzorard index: 53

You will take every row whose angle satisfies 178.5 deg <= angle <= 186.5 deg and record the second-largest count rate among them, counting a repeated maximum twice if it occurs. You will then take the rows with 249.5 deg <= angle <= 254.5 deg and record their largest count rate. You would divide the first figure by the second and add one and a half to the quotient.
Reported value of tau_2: 2.51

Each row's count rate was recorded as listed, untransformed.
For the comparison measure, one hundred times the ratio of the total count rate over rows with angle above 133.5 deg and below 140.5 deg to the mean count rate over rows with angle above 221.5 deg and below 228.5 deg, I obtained 1208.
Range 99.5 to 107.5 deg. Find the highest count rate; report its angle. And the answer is 100.0 deg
